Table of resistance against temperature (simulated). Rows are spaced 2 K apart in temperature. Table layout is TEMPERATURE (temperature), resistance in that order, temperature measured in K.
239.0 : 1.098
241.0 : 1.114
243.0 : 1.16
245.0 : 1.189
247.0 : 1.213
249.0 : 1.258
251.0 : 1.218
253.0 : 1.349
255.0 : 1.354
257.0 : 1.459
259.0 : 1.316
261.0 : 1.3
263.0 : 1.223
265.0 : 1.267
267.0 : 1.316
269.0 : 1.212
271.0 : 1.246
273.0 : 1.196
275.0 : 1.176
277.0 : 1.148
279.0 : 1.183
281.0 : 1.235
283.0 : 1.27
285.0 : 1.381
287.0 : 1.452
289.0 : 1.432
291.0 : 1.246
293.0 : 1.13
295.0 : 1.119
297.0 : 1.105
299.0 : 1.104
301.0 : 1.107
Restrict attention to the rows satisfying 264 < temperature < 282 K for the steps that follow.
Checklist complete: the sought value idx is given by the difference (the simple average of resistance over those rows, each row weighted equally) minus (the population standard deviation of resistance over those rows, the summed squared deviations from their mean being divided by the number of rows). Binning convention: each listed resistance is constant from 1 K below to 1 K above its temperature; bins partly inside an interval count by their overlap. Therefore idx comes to 1.17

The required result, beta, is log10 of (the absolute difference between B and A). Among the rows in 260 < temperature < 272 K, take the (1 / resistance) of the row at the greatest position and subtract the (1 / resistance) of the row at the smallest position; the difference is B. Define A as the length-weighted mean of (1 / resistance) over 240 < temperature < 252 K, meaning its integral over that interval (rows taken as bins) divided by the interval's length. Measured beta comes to -0.09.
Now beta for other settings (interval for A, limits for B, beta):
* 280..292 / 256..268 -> -0.17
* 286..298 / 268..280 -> -0.10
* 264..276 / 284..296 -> -0.19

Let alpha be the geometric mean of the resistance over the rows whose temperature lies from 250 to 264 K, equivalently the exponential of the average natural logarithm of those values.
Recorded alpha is 1.31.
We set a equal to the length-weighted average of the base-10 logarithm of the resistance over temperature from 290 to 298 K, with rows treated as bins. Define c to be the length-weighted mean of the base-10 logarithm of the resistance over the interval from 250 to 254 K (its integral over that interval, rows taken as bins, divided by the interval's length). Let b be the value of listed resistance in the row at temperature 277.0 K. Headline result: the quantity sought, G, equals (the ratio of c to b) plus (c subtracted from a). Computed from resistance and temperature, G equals 0.046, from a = 0.060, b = 1.148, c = 0.108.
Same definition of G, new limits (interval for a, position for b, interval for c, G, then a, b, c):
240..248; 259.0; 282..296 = 0.042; 0.068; 1.316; 0.108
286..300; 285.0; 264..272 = 0.058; 0.086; 1.381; 0.100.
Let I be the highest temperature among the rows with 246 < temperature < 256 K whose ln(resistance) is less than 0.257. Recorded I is 251.0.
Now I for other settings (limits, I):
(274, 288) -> 283.0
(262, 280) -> 279.0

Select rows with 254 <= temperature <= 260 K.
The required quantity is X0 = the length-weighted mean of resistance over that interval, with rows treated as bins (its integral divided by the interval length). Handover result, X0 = 1.38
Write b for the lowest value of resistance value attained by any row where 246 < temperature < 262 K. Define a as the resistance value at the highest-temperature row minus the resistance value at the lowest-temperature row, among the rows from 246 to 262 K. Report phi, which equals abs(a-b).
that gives 1.13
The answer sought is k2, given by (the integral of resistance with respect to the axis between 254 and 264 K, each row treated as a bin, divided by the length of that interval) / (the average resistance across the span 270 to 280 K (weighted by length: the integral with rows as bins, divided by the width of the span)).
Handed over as 1.12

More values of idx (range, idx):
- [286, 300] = 1.08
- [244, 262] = 1.21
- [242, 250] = 1.17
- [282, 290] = 1.31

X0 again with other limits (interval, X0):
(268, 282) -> 1.20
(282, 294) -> 1.32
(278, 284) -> 1.23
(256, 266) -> 1.31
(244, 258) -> 1.29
